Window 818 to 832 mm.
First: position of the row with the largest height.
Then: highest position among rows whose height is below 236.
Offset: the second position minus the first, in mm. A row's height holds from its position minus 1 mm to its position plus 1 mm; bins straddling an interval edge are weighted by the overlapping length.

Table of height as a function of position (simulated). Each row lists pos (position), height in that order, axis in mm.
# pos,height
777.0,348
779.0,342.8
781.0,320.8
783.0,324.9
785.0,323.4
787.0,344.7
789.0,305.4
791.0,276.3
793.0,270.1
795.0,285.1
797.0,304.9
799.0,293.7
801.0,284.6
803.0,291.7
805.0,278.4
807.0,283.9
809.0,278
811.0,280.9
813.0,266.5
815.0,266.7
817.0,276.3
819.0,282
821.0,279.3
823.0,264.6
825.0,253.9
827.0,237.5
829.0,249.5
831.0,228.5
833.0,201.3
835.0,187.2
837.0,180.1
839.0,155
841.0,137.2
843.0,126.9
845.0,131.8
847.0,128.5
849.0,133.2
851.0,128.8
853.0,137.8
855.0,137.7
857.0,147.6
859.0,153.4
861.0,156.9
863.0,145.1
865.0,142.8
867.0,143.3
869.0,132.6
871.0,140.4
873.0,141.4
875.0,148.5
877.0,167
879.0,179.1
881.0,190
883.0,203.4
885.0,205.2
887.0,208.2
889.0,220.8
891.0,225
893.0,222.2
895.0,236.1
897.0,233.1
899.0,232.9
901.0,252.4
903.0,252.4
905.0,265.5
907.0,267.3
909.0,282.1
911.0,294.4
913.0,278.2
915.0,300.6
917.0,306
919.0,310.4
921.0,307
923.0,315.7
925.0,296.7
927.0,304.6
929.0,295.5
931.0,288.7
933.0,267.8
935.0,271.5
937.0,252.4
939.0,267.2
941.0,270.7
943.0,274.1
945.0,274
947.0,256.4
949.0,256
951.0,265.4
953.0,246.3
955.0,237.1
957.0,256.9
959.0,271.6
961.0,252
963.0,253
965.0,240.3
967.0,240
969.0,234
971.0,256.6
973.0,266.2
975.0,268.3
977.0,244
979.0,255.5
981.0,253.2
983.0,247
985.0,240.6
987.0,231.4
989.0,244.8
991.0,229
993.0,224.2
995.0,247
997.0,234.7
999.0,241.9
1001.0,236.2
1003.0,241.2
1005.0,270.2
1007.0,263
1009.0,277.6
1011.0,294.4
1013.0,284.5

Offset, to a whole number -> 12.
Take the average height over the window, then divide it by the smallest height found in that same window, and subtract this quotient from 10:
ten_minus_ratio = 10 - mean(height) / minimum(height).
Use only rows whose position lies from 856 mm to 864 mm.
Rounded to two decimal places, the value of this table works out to 8.96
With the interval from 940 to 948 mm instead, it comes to 8.95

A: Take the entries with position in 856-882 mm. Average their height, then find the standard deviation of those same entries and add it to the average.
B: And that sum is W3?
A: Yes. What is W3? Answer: 169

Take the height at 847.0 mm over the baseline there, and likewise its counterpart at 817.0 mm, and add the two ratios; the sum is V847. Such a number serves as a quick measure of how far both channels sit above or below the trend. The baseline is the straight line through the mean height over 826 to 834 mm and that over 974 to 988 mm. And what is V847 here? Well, 1.77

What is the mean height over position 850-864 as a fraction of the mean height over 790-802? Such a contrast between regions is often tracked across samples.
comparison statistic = 0.50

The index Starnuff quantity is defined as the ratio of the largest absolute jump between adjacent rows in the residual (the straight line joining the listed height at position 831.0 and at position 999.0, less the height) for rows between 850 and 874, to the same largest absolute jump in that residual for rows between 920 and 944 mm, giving 0.57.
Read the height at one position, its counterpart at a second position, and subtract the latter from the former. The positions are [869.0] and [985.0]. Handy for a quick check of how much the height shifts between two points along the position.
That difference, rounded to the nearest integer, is -108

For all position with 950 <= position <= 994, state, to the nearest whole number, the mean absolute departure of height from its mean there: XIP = 11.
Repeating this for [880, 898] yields 13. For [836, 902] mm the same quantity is 35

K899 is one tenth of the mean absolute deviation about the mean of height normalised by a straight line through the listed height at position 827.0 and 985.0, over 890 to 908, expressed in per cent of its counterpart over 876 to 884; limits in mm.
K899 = 12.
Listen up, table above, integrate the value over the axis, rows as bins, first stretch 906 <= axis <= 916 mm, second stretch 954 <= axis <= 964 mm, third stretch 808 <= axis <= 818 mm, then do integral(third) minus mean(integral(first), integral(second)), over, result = 44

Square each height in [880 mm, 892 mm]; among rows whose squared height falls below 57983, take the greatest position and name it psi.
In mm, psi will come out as 891.0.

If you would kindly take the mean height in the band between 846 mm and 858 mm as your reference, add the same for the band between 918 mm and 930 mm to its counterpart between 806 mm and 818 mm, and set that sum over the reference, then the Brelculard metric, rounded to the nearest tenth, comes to 4.3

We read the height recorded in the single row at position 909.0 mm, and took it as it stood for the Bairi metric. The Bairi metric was 282.1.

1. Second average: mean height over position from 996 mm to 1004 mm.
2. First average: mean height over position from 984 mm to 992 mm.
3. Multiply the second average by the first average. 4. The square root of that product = 237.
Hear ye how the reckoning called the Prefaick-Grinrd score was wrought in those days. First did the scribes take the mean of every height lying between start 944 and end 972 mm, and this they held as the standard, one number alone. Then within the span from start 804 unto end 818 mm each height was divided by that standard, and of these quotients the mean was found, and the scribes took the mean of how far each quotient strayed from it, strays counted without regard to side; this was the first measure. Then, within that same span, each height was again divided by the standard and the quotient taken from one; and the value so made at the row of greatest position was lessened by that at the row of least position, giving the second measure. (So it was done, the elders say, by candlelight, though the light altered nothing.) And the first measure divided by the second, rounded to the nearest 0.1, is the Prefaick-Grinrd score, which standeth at 2.5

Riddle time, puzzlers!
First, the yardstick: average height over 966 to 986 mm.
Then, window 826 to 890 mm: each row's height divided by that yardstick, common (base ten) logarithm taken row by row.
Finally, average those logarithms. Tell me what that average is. -0.19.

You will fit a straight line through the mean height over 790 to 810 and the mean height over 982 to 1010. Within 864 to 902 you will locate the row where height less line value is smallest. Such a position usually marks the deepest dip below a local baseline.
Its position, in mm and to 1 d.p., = 869.0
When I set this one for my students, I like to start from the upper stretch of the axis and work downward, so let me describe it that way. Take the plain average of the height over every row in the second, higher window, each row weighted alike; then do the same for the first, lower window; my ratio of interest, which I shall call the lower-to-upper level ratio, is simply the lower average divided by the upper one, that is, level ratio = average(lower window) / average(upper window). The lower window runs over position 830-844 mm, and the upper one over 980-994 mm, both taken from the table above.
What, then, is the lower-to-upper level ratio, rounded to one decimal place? 0.7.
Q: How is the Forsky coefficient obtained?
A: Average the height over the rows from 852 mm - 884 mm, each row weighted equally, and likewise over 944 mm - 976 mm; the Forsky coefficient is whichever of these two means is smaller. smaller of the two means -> 154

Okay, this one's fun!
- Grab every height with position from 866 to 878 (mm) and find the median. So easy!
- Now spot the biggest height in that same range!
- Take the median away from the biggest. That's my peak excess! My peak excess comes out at 25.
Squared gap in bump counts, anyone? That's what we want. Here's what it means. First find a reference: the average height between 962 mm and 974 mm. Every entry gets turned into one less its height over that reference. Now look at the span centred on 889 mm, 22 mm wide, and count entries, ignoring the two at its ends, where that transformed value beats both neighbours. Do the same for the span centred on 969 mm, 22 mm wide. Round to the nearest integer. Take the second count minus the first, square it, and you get 4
